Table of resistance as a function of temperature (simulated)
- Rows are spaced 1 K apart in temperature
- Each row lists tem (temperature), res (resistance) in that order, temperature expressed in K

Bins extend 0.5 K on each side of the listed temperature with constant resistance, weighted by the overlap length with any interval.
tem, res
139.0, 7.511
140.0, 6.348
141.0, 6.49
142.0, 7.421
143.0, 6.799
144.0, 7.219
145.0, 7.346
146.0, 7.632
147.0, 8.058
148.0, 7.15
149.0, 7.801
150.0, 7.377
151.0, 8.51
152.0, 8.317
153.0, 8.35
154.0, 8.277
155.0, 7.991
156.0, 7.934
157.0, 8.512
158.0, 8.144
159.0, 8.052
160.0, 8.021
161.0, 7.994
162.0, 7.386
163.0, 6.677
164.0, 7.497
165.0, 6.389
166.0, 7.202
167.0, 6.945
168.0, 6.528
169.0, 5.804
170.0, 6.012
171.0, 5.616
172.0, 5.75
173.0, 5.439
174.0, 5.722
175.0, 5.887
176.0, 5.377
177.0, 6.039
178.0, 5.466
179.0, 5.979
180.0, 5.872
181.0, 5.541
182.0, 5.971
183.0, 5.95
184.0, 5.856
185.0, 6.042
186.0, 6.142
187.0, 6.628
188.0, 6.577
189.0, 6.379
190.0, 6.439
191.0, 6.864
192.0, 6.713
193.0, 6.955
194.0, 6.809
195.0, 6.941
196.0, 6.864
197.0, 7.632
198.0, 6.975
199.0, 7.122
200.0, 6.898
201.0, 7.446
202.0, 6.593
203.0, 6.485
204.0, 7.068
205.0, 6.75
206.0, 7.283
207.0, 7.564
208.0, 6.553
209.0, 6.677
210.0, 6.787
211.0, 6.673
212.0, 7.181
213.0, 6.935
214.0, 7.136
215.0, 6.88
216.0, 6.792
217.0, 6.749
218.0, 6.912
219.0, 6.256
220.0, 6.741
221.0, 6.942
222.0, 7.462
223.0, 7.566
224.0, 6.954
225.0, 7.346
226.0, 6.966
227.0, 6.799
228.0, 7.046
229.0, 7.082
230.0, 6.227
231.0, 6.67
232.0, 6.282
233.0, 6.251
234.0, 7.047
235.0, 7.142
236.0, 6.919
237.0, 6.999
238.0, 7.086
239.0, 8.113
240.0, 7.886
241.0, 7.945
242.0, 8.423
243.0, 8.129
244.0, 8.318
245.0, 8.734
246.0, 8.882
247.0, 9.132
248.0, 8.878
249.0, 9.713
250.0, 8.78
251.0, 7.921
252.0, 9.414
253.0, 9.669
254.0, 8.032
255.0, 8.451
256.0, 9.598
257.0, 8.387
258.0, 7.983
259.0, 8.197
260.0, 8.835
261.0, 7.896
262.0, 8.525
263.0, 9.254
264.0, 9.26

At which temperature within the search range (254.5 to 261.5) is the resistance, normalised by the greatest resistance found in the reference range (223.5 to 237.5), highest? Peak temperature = 256.0 K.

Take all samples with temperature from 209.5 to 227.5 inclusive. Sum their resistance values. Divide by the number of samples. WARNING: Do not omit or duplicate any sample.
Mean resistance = 6.95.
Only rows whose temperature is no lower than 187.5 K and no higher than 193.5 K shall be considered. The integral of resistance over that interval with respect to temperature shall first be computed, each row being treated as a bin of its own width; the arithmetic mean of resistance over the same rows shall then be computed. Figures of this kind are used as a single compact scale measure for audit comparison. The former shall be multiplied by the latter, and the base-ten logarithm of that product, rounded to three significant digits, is 2.42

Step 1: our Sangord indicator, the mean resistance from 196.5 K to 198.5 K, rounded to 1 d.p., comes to 7.3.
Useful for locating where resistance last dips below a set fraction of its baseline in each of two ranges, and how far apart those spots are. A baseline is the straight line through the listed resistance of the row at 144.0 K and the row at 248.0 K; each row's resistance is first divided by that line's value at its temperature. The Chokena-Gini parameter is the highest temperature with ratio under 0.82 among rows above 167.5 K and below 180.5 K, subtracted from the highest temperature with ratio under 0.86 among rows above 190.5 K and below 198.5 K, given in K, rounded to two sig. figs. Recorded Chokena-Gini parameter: 16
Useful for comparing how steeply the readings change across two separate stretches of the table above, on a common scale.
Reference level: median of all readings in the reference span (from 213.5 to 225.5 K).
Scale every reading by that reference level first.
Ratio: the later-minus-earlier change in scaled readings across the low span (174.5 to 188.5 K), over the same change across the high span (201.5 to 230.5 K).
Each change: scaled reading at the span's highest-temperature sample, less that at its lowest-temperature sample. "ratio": -1.9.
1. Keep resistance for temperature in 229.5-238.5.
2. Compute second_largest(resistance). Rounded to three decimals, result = 7.086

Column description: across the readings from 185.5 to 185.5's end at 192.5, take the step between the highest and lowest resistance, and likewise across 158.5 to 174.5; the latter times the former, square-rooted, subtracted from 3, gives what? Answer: 1.6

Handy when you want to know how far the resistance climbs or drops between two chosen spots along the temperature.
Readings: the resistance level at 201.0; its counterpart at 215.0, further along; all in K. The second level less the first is -0.6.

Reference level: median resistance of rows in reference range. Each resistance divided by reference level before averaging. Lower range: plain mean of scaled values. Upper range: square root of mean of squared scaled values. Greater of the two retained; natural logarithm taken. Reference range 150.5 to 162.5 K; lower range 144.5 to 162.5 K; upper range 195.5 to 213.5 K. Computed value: -0.02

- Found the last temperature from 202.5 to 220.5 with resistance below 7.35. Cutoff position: 220.0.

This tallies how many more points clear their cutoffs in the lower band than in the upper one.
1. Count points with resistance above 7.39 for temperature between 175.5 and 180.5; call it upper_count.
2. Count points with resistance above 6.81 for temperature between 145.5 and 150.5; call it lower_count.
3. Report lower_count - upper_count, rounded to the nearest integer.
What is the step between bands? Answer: 5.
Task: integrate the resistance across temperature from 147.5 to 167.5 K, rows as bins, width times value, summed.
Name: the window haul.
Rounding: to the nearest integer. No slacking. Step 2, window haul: 155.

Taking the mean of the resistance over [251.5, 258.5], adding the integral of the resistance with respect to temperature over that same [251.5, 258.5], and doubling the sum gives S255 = 141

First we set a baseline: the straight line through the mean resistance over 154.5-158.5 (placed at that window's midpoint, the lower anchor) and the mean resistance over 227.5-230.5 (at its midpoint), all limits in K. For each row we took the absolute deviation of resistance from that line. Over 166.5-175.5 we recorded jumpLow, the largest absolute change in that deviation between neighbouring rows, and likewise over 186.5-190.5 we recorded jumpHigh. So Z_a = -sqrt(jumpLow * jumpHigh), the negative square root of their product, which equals -0.36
